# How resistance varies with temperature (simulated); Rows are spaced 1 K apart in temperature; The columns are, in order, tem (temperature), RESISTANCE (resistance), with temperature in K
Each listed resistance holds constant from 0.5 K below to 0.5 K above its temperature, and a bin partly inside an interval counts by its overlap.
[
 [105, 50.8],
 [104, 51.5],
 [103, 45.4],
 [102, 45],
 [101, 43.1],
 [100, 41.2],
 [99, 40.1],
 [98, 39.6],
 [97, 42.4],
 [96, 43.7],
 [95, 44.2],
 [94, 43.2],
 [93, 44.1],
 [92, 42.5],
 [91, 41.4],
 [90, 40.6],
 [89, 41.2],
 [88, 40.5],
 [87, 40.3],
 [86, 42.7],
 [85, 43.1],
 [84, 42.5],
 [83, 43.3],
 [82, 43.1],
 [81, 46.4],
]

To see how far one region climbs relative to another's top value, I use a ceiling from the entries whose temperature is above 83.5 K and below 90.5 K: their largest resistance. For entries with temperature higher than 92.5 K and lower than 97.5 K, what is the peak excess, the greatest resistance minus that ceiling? 1.1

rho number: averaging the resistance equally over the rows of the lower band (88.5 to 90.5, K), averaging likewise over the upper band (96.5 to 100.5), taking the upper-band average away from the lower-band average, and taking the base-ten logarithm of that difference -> -1.1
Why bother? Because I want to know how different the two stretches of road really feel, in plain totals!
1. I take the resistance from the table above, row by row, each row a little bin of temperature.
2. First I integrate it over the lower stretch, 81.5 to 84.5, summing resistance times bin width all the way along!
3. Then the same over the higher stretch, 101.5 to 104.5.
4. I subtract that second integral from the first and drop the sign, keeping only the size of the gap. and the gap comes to 13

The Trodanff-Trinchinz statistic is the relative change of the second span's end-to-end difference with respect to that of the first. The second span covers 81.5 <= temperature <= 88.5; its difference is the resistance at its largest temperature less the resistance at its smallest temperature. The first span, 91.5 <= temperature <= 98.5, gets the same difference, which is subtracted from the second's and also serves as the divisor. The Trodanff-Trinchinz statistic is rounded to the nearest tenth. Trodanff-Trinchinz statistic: -0.1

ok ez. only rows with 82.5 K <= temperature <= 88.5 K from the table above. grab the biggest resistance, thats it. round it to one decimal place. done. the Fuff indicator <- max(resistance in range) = 43.3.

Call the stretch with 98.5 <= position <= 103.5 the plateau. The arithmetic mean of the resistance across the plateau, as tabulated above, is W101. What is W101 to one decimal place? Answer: 43.0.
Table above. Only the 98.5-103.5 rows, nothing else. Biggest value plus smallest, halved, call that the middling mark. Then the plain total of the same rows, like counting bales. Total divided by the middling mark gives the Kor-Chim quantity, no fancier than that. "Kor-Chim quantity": 5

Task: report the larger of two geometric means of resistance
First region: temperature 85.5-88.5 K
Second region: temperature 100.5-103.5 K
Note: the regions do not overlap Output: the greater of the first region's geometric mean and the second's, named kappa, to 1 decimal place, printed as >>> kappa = 44.5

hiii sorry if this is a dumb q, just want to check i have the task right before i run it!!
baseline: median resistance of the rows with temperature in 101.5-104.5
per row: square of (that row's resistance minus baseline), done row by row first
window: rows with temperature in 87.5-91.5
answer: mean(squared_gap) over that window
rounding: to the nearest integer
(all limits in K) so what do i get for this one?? 20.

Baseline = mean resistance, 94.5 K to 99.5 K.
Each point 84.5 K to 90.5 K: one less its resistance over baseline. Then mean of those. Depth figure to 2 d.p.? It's 0.01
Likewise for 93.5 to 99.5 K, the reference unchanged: 0.00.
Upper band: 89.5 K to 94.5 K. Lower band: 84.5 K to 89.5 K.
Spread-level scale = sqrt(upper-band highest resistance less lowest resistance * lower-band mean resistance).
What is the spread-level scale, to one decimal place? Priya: 12.1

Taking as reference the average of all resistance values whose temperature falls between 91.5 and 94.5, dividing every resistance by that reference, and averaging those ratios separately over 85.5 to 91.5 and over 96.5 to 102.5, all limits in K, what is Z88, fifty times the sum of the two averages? 96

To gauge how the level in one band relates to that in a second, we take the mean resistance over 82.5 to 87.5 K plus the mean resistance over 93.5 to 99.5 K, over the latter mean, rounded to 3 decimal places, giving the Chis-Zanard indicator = 2.004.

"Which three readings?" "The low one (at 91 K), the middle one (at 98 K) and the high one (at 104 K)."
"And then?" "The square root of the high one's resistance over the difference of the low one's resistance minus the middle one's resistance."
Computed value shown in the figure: 5.3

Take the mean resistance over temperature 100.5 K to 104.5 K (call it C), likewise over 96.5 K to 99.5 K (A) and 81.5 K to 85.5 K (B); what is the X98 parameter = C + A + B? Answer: 130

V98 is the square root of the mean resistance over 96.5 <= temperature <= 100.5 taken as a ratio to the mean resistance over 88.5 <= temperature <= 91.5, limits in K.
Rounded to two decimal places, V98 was 1.00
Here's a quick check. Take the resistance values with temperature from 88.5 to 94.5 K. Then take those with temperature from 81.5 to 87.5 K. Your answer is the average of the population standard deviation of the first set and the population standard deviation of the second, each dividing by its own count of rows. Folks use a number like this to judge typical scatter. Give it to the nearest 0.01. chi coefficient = 1.12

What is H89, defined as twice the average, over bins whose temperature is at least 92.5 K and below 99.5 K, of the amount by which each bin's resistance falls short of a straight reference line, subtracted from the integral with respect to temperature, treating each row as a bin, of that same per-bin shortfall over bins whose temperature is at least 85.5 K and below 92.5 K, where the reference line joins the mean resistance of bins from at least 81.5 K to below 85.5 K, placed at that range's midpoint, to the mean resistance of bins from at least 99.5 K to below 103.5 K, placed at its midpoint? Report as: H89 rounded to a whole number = 11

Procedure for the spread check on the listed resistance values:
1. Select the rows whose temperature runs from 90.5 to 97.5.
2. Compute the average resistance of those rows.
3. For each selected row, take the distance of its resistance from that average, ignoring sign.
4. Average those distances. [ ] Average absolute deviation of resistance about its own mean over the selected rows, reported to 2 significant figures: 0.83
